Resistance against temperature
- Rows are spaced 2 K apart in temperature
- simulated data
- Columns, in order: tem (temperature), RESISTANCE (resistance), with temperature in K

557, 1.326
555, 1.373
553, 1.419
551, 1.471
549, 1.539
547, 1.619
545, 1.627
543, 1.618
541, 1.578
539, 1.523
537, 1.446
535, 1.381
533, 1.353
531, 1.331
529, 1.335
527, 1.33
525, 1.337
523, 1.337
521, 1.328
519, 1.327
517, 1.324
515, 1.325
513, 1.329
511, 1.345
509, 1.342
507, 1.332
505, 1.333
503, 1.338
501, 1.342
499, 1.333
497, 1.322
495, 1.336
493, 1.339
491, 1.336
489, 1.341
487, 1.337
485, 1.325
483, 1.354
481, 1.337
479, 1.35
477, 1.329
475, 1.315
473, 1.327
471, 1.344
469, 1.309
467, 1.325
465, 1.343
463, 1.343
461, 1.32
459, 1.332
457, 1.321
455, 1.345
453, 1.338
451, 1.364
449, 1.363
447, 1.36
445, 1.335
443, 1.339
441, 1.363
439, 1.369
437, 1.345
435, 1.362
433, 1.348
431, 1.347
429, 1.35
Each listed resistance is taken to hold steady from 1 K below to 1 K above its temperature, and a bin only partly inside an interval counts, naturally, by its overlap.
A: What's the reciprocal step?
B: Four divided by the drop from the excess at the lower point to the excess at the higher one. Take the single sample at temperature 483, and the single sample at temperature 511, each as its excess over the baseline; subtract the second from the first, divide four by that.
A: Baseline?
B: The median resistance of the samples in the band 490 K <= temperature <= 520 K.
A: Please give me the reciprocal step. 444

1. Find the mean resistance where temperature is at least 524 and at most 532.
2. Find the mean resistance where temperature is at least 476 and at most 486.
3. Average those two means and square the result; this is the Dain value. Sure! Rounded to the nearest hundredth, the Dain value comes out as 1.79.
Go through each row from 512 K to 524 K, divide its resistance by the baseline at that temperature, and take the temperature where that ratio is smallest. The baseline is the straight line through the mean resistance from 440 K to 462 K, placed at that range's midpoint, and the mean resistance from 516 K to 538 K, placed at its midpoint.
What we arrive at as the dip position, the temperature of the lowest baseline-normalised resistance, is 517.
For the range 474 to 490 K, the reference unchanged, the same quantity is 475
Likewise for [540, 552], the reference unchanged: 551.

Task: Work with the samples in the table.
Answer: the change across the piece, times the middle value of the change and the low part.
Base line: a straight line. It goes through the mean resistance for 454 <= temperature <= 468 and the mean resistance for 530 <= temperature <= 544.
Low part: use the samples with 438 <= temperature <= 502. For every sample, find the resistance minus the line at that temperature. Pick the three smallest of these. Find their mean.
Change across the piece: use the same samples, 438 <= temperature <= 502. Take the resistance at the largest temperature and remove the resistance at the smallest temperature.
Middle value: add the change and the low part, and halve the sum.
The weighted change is 0.0012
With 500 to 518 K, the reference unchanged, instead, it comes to 0.0010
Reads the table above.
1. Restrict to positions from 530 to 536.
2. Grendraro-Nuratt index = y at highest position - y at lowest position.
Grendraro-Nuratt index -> 0.050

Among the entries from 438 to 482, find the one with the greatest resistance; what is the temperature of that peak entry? 439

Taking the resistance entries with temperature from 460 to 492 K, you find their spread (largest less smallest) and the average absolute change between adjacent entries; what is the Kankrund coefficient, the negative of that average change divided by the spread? -0.35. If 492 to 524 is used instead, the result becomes -0.27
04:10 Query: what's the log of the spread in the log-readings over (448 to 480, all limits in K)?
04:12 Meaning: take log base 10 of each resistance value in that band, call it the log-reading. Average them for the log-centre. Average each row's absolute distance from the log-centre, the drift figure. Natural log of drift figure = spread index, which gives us -5.45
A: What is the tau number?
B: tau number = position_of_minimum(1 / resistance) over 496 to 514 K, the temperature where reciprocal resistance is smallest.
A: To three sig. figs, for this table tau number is 511 K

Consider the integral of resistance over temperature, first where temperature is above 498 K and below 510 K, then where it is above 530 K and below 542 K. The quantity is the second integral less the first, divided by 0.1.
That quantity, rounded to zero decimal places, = 12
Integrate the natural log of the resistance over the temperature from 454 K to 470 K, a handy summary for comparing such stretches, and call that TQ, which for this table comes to 4.56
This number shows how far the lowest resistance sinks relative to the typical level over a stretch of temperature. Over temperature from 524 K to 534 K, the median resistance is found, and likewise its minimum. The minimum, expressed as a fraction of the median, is 0.996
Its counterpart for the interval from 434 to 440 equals 0.988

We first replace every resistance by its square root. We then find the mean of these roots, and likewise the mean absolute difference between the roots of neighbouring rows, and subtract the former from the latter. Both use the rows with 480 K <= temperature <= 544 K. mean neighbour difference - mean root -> -1.16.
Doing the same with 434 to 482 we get -1.15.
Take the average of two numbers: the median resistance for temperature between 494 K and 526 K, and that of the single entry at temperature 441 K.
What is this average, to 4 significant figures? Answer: 1.348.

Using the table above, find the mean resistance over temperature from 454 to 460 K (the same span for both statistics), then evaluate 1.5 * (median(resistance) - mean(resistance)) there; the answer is -0.0010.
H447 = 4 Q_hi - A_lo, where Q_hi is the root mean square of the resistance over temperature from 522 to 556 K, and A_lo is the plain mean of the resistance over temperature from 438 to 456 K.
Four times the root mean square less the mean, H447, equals 4.46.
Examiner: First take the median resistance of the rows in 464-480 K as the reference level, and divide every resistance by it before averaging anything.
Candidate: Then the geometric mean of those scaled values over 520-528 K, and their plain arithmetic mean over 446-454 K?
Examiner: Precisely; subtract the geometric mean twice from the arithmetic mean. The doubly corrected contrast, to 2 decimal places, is -0.99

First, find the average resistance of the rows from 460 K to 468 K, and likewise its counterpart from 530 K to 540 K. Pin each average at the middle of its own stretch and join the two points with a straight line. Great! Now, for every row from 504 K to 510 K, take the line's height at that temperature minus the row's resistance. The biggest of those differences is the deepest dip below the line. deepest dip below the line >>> 0.046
